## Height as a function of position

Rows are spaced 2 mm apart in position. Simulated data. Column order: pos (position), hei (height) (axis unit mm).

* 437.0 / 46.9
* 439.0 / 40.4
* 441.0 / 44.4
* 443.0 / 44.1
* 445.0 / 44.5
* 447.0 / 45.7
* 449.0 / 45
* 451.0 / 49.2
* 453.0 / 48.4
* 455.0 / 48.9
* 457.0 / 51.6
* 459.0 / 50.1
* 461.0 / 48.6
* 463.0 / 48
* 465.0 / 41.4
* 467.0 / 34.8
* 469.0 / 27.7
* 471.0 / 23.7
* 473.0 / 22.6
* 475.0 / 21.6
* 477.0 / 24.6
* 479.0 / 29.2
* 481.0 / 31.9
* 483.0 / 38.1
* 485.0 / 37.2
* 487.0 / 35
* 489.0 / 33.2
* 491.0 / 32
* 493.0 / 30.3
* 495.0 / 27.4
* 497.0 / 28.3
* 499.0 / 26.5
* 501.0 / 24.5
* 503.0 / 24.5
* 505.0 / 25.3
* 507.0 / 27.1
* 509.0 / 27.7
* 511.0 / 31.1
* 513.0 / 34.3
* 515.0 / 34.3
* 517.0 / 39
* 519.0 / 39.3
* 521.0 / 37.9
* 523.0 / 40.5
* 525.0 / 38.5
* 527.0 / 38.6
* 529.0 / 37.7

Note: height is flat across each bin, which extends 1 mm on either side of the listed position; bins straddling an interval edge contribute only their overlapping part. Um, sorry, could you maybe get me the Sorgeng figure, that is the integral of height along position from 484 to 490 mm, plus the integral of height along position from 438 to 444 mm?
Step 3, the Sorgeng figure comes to 469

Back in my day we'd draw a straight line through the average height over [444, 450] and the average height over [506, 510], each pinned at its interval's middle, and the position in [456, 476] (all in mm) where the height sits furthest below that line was 475.0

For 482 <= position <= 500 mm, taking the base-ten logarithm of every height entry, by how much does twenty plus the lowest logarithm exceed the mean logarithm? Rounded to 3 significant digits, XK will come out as 19.9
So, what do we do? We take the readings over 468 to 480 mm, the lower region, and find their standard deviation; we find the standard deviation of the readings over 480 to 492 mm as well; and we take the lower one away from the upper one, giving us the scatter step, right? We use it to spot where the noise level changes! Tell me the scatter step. 0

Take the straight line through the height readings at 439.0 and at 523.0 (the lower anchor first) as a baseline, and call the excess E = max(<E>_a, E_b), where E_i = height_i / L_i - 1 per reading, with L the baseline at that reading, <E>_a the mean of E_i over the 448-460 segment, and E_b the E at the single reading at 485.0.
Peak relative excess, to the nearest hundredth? 0.21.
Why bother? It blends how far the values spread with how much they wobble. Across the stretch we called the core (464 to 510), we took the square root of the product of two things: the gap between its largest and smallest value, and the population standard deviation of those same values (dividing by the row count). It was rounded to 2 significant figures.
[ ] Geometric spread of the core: 10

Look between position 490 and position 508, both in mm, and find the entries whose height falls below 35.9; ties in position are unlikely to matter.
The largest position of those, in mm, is 507.0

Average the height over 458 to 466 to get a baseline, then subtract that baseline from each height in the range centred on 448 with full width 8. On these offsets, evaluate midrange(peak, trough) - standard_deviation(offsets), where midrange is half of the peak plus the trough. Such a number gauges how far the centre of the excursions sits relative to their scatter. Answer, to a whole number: -2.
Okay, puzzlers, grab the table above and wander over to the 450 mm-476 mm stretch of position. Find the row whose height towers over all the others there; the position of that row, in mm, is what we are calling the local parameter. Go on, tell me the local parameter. 457.0 mm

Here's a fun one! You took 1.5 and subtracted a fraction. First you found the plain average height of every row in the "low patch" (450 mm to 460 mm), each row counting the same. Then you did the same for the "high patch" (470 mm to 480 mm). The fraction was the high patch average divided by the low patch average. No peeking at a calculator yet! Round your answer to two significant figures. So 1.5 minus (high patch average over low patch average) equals 1.0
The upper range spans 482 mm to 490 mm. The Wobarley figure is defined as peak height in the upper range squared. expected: 1452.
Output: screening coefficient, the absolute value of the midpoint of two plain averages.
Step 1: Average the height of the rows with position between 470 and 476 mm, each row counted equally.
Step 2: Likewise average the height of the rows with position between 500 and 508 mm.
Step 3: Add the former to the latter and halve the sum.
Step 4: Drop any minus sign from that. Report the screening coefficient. 24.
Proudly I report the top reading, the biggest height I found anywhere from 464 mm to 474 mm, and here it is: 41.4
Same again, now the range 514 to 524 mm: 40.5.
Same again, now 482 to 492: 38.1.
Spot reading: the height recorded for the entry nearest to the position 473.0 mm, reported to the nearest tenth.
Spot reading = 22.6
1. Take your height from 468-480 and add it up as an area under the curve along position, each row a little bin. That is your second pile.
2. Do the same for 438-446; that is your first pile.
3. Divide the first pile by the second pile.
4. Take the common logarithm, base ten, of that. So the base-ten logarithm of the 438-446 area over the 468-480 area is 0.1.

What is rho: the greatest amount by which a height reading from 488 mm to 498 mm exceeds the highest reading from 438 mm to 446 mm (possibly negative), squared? 128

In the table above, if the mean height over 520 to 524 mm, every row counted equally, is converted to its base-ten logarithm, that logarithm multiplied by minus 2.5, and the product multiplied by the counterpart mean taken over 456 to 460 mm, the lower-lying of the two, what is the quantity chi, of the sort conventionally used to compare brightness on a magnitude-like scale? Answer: -203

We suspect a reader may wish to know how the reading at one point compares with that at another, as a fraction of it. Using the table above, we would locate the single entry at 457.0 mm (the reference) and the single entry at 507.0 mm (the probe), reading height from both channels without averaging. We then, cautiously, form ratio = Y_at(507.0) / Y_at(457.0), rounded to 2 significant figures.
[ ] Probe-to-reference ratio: 0.53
